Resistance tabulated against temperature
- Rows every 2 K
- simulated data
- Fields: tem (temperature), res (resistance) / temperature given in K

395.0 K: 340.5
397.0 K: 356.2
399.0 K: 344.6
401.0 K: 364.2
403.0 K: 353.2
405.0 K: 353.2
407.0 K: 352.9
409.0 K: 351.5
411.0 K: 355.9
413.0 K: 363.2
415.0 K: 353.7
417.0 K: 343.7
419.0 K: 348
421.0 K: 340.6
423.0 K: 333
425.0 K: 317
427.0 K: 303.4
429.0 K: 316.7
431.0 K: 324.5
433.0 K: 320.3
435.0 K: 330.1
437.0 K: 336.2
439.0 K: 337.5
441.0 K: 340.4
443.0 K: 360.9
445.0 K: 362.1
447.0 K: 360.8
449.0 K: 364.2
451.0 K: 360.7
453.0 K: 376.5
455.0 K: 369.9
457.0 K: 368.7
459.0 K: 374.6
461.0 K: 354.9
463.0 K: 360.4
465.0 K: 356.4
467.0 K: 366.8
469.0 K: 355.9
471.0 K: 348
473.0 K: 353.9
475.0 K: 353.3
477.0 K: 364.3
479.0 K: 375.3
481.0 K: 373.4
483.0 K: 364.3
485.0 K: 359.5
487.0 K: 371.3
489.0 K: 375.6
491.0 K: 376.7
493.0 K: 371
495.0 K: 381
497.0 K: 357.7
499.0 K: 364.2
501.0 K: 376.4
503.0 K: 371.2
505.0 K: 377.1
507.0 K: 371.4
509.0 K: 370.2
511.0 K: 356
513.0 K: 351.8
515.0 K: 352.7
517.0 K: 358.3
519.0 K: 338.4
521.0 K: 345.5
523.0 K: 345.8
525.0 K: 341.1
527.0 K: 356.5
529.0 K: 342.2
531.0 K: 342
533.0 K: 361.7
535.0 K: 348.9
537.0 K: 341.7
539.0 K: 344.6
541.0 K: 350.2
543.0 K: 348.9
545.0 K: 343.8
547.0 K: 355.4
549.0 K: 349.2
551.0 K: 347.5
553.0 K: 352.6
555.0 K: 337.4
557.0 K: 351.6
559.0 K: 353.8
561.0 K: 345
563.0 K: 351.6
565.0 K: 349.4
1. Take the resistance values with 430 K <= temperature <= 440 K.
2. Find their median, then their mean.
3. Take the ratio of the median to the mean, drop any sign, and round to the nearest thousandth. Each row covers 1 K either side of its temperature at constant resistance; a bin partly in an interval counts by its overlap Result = 1.001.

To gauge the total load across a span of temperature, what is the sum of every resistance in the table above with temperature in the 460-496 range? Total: 6562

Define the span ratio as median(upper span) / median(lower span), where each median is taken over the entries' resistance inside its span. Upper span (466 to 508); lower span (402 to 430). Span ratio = 1.06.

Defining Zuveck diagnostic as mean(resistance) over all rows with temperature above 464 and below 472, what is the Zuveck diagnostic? 357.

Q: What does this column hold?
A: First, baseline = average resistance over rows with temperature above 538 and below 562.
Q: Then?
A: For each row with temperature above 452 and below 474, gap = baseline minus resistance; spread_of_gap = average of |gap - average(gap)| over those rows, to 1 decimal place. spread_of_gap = 8.1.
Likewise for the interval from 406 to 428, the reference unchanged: 13.5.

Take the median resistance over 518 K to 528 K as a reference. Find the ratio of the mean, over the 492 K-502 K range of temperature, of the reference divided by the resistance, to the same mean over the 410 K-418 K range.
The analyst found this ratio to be 0.96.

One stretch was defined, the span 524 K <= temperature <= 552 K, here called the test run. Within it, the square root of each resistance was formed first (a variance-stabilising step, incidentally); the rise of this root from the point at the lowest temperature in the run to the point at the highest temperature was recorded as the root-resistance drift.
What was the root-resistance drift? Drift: 0.17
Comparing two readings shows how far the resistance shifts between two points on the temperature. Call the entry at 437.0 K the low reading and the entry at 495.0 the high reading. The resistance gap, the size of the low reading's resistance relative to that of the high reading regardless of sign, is 45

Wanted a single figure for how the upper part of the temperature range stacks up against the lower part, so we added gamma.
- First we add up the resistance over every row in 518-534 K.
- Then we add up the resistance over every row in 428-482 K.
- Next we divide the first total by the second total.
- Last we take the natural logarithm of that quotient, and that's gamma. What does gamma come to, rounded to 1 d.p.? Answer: -1.2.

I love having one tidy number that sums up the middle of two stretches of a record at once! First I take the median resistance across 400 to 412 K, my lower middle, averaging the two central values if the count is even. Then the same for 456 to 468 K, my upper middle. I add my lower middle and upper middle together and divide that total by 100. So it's 7.17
